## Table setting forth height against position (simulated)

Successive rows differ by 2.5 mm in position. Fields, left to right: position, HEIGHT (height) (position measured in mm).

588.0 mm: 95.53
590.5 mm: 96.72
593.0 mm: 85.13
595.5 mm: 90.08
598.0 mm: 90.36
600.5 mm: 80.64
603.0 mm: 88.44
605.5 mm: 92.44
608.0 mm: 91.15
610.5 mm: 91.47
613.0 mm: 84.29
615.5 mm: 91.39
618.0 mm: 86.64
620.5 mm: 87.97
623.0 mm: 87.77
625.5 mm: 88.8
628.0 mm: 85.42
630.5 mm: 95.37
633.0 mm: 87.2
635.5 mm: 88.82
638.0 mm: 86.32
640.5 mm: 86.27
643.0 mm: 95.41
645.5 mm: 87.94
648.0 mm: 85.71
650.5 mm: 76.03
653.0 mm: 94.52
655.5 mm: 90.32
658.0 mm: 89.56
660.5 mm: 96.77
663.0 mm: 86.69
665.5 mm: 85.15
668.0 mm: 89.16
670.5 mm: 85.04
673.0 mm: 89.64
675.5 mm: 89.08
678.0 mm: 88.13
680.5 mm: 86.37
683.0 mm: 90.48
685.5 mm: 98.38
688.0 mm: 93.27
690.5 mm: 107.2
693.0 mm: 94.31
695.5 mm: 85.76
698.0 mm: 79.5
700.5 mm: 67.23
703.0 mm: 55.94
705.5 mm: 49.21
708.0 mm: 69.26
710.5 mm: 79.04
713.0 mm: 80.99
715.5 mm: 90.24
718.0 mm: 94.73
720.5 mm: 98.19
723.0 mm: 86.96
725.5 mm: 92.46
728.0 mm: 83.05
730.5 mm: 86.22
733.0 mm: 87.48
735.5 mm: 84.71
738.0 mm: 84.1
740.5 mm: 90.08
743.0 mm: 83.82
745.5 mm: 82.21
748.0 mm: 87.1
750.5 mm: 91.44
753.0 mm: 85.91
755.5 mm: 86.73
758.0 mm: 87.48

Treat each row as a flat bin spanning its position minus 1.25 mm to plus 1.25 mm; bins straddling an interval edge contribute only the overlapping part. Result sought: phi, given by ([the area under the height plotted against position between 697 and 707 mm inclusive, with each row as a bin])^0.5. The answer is 25.0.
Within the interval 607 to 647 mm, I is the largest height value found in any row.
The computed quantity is 95.41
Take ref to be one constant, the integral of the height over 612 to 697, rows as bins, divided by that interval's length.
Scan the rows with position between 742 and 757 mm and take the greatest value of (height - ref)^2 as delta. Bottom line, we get 52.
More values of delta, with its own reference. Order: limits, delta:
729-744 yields 31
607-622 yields 26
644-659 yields 180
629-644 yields 36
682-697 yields 316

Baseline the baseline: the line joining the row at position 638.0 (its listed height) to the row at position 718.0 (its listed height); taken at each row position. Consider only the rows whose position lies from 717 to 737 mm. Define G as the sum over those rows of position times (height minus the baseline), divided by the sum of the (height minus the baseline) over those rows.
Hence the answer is 730.6 mm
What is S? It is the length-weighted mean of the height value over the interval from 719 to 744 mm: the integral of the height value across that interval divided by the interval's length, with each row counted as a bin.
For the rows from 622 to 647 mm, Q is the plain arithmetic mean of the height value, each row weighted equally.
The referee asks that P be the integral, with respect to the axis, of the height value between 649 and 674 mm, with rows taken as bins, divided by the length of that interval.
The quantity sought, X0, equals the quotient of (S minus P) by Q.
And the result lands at -0.005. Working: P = 88.2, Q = 89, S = 87.8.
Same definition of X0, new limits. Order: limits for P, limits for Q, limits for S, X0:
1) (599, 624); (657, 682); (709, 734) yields -0.006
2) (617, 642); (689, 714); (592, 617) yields 0.005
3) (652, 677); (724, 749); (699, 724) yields -0.144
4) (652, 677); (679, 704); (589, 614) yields -0.004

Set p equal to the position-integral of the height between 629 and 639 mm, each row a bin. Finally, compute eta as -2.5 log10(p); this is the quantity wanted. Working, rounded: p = 894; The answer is -7.38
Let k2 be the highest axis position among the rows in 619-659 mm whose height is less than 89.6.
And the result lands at 658.0 mm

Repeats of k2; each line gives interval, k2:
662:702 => 700.5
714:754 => 753.0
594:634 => 633.0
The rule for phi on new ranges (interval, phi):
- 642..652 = 29.4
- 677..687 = 30.2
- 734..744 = 29.3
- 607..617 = 29.9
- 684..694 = 31.3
